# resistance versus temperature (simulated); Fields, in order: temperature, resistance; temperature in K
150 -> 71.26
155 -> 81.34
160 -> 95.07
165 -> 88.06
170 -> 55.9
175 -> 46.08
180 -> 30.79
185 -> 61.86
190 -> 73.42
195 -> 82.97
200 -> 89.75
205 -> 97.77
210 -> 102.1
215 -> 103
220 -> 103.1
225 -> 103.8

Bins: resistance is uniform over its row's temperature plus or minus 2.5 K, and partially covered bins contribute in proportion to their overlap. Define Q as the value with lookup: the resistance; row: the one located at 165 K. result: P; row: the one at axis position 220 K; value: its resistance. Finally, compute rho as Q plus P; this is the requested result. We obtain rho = 191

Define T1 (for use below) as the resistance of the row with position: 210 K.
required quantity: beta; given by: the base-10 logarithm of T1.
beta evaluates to 2.01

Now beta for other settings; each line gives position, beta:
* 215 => 2.01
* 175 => 1.66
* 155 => 1.91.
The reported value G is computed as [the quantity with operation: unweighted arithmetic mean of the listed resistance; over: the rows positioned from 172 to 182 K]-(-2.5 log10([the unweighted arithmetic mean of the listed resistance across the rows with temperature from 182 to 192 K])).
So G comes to 43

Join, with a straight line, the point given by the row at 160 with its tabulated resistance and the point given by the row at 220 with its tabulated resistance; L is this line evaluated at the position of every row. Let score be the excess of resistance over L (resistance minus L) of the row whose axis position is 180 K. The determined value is -67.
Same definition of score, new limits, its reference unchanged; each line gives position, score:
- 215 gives 1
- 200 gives -11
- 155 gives -13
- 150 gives -22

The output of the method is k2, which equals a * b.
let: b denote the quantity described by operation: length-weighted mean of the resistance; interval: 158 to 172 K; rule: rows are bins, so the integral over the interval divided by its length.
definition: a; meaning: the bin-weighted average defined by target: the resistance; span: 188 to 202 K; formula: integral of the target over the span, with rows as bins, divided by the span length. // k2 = 6564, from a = 82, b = 80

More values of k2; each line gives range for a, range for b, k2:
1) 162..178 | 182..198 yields 4557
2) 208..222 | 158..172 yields 8217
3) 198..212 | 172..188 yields 4578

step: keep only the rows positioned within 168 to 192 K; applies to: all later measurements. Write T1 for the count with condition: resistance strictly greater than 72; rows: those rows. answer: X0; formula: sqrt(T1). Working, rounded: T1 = 1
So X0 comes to 1.00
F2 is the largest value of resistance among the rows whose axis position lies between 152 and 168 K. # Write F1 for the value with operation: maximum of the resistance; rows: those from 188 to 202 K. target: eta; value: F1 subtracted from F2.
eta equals 5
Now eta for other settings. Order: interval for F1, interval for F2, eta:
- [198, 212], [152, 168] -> -7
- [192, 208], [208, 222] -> 5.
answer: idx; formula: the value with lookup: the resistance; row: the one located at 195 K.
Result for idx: 82.97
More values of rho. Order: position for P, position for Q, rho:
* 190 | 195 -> 156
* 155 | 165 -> 169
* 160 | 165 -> 183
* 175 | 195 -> 129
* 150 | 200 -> 161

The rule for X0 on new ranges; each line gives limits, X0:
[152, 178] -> 1.73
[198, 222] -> 2.24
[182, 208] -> 2.00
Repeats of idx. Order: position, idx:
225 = 103.8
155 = 81.34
